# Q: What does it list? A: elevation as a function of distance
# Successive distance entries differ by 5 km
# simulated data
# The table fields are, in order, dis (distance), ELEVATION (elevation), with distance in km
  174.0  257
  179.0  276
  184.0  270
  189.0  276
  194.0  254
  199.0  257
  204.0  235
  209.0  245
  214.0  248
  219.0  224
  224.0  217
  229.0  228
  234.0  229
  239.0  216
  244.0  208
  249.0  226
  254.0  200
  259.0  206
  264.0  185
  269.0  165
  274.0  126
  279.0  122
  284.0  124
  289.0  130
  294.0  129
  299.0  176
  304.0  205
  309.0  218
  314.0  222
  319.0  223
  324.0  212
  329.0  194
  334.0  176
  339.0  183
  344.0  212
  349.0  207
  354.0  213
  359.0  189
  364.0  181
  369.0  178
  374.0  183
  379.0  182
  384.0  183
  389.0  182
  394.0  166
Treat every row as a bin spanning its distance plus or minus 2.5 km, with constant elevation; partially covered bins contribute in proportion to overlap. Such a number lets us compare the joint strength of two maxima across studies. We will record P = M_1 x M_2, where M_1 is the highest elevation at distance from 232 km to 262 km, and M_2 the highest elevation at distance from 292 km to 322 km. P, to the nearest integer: 51067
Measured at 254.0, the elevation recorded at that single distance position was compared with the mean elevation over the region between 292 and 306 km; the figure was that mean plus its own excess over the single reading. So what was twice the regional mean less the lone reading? 140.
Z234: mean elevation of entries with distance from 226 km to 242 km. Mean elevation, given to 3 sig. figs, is 224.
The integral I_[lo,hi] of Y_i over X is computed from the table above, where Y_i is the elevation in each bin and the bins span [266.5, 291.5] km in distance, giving 3335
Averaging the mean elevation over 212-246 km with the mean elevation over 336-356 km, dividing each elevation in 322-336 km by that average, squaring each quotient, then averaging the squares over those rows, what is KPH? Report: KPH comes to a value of 0.83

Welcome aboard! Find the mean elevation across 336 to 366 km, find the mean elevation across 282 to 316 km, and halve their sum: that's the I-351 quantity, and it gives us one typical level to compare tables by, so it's 185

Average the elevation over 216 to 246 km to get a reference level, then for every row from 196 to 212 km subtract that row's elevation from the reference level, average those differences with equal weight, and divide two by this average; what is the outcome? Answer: -0.08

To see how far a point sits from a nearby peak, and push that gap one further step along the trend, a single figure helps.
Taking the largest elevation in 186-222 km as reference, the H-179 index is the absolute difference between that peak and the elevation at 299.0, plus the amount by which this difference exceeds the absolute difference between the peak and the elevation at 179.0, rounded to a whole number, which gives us 200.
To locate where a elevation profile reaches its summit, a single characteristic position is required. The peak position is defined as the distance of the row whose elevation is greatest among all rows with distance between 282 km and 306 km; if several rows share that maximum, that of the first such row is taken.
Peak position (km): 304.0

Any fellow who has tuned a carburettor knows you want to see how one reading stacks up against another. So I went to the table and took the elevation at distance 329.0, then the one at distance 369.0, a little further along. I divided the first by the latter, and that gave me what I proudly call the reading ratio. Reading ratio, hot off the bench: 1.1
